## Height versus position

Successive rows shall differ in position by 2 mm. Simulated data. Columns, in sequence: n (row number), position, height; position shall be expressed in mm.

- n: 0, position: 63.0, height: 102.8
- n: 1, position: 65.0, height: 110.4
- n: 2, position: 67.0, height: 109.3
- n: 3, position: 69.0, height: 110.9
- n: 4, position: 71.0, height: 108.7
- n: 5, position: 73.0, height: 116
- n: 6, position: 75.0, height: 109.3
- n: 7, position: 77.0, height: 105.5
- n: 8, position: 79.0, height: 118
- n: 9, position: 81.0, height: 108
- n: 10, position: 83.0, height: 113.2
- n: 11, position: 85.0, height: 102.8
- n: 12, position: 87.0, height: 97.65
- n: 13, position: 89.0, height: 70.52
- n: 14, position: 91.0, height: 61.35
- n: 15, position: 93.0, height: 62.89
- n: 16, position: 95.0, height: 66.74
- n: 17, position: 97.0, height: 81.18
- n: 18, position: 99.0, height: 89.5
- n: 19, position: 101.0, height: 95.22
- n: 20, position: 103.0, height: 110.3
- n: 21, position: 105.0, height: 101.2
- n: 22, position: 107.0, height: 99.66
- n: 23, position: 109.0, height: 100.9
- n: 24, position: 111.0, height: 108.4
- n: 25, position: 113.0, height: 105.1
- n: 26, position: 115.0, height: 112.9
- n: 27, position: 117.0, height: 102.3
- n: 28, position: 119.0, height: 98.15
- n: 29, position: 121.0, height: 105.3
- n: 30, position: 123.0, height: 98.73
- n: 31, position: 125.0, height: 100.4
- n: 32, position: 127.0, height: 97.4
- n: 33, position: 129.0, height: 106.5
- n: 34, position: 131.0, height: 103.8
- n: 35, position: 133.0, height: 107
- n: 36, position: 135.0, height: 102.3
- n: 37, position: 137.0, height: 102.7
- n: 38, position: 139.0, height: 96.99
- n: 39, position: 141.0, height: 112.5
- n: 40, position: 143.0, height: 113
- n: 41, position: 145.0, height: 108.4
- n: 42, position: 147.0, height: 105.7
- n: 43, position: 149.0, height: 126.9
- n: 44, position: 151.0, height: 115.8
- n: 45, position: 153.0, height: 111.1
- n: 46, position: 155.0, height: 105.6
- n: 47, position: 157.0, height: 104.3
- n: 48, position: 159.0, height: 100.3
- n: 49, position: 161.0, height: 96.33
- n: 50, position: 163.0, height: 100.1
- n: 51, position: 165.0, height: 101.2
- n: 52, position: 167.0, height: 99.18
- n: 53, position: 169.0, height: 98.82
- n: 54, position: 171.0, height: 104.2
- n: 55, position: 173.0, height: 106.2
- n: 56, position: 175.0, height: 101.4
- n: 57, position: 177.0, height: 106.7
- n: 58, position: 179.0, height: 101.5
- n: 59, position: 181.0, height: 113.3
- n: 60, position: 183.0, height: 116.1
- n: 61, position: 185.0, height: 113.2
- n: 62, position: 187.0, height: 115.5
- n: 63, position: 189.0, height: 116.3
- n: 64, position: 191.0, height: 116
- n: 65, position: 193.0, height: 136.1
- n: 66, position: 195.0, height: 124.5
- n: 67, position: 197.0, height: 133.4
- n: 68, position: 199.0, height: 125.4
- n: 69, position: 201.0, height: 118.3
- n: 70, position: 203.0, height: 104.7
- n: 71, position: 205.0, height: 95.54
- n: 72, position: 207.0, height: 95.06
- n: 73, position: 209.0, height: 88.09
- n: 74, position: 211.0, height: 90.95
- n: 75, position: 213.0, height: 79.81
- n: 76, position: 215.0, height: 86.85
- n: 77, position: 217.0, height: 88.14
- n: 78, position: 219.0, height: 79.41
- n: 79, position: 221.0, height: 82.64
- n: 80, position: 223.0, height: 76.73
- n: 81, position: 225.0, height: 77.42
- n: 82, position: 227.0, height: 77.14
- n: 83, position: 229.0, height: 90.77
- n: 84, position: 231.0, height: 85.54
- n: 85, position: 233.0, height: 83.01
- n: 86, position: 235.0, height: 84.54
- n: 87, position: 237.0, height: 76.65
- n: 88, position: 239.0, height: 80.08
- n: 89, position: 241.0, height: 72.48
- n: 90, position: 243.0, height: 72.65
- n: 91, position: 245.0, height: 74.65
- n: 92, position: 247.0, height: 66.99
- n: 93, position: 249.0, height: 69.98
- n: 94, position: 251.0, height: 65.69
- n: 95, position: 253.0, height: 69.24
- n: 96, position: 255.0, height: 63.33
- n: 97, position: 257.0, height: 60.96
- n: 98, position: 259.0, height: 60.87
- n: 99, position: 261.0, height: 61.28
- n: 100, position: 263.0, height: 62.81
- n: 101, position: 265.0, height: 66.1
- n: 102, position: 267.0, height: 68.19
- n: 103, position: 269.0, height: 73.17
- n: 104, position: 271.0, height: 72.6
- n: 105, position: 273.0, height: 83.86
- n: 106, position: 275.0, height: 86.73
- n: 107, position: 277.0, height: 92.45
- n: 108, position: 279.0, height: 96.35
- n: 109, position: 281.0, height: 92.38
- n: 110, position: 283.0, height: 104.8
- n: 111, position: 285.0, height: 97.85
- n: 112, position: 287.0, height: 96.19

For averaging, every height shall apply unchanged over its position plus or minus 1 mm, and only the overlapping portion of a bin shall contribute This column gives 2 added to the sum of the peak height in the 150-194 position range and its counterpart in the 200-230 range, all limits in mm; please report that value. 256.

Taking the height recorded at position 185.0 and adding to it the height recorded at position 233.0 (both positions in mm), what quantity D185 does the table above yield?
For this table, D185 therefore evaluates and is 196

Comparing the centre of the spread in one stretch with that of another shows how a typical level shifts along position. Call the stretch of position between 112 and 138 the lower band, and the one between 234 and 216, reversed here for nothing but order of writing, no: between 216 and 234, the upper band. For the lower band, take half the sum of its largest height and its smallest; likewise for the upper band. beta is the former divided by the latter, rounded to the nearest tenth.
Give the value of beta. 1.3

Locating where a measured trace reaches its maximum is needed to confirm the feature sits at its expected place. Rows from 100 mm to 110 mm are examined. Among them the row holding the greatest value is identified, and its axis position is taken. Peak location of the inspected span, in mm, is 103.0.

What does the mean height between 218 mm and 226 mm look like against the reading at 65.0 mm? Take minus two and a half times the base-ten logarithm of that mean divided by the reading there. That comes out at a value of 0.36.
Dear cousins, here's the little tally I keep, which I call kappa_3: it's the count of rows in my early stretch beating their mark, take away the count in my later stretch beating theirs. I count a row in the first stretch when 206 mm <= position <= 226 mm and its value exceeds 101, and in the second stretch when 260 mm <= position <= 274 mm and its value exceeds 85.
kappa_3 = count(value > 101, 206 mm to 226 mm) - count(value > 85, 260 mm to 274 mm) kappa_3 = 0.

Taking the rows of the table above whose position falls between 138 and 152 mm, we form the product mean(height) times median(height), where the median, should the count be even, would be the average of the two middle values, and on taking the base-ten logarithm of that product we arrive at 4.1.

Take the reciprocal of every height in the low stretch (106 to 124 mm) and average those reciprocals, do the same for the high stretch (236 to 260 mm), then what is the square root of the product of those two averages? 0.0118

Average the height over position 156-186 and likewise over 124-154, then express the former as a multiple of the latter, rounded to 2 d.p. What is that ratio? 0.97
